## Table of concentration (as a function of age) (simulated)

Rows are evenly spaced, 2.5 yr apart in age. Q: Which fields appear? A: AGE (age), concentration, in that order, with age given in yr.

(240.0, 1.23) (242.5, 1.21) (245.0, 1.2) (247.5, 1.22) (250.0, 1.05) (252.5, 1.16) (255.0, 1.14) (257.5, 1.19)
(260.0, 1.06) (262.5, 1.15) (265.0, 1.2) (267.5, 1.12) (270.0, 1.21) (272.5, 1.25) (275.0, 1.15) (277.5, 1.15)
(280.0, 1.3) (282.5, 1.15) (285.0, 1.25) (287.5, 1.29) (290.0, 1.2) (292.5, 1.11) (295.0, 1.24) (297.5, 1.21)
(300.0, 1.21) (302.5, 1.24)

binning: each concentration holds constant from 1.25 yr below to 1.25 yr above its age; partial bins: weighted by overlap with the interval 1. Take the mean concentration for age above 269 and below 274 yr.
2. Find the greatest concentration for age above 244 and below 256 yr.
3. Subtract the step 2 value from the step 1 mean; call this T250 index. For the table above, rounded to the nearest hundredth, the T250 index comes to 0.01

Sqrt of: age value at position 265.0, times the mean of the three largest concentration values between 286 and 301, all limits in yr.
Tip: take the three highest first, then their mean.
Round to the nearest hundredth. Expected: 1.22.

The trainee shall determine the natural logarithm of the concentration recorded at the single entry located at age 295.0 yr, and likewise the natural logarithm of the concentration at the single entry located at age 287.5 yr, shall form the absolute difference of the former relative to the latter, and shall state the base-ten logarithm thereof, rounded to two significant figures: -1.4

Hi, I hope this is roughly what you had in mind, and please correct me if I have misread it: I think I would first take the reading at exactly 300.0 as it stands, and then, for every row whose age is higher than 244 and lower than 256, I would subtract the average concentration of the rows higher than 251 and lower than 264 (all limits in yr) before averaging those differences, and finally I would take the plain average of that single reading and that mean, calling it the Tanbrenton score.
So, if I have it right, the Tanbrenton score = 0.612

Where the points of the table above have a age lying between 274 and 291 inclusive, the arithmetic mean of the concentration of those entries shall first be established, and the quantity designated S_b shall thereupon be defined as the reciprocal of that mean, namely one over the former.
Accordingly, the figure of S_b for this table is 0.824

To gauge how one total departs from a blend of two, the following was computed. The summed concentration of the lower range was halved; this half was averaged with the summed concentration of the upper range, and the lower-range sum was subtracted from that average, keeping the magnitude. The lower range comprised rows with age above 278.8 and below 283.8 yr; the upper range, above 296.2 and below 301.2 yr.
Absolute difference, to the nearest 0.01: 0.63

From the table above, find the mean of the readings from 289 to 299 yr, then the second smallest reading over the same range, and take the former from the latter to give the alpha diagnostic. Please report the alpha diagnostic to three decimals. 0.010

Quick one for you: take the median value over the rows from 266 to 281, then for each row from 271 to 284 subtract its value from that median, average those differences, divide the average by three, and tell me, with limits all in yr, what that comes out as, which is -0.007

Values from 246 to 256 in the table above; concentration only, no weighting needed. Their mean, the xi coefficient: 1.14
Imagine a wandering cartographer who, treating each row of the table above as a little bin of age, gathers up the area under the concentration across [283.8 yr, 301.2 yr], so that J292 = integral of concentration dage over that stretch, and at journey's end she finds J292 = 21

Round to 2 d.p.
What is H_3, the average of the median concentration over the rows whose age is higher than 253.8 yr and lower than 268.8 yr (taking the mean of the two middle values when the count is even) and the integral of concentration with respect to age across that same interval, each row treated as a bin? 9.15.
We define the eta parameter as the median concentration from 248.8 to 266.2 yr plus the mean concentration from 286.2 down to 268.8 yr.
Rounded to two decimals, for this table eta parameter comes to 2.36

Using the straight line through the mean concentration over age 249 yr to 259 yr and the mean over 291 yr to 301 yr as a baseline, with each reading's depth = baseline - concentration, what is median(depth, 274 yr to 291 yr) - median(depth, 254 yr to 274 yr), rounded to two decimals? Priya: 0.01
